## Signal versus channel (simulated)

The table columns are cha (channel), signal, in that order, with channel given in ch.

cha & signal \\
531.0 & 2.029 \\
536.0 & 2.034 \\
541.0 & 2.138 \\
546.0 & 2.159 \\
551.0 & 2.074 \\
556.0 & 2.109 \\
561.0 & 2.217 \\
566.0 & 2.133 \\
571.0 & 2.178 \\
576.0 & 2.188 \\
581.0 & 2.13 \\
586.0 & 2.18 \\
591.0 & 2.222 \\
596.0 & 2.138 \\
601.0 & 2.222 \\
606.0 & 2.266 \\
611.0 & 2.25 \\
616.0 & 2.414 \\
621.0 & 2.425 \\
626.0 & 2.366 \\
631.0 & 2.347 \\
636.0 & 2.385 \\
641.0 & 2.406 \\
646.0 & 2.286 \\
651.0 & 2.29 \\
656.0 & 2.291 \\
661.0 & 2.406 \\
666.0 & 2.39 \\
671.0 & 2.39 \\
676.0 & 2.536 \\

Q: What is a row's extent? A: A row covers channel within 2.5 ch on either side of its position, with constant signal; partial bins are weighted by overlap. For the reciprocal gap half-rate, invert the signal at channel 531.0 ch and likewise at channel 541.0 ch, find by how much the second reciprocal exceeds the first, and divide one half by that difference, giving -20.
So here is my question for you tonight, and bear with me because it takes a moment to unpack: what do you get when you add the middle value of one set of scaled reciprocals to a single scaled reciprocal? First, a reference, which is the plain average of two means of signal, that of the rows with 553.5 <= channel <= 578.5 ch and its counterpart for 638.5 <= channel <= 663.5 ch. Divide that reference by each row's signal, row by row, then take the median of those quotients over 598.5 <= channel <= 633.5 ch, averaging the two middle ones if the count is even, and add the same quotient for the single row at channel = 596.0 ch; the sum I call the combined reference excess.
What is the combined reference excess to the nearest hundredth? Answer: 2.01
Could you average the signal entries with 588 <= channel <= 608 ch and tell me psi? 2.21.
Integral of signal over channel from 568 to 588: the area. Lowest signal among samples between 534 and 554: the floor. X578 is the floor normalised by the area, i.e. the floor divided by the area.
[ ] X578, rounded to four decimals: 0.0469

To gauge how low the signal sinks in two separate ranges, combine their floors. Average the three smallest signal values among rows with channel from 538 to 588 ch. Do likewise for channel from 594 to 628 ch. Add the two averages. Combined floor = 4.308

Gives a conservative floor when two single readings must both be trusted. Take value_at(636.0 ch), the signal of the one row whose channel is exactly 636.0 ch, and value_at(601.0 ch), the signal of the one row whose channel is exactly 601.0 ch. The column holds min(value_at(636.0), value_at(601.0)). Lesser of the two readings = 2.222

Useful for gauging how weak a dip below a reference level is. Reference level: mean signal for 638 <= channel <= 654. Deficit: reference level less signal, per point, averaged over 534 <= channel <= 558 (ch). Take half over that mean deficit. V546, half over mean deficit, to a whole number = 2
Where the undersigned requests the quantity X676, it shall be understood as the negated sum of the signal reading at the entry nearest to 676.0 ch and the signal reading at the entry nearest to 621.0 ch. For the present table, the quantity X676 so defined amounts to -4.96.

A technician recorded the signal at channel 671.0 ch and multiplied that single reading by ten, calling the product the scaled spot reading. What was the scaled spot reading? 23.9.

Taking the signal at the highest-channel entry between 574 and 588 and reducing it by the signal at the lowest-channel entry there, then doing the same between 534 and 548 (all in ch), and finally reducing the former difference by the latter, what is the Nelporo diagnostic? -0.13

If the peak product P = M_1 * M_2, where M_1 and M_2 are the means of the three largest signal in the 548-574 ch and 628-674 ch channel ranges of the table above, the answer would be 5.22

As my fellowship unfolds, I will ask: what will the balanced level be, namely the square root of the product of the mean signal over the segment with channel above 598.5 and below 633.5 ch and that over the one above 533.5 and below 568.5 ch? 2.22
